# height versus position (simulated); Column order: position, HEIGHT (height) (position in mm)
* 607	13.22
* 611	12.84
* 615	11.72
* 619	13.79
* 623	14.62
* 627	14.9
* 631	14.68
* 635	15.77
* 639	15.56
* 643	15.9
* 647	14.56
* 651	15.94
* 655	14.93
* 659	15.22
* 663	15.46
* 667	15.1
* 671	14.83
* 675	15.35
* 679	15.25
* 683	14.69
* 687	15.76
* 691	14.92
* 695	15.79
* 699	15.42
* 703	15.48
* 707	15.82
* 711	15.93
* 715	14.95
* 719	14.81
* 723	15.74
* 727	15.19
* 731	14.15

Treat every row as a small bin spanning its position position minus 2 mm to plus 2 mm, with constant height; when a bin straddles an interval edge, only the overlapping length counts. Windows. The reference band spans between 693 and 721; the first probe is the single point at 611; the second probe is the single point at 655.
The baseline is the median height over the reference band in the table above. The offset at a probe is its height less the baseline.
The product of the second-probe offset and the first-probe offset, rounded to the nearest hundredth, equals 1.45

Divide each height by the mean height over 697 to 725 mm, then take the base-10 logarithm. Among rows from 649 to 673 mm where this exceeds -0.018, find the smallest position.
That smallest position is 651 mm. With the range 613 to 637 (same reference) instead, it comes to 627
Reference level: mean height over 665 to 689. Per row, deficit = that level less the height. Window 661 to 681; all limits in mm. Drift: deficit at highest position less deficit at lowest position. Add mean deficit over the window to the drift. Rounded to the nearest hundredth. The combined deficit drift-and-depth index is 0.18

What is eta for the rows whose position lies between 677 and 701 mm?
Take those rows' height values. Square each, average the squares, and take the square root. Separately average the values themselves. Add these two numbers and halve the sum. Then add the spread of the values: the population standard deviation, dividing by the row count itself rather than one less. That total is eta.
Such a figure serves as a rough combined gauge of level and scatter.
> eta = 15.71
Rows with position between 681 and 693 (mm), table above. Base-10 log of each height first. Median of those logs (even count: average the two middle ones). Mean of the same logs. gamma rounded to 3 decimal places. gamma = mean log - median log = 0.006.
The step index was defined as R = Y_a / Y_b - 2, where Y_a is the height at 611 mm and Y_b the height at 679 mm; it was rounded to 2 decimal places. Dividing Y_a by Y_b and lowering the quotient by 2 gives -1.16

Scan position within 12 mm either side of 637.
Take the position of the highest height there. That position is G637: 643 mm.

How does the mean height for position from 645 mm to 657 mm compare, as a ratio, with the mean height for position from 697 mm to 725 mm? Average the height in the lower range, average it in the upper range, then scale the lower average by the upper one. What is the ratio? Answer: 0.98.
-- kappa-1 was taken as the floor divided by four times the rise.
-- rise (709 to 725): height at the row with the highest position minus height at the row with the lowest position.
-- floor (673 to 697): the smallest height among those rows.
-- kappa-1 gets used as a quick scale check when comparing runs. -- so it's -19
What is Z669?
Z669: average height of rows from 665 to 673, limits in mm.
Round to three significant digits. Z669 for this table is 15.0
